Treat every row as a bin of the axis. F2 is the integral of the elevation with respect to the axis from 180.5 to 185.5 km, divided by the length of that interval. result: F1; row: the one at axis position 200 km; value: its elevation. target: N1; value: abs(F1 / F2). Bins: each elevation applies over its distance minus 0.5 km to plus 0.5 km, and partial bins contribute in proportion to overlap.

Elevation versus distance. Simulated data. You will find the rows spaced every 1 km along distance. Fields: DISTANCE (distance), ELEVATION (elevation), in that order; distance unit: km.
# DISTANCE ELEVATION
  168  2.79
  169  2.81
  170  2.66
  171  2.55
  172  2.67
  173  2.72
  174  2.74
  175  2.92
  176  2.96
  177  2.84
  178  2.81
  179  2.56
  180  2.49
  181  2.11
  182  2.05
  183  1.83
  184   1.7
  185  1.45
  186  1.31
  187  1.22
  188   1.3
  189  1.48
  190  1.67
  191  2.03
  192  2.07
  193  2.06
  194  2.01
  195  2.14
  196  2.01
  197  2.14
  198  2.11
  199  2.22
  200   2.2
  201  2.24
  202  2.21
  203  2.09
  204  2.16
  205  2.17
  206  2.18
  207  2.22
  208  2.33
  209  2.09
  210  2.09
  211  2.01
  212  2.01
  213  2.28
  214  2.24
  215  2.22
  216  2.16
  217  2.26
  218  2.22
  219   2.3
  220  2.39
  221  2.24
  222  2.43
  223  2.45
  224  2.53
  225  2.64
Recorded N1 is 1.20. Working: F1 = 2.2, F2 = 1.83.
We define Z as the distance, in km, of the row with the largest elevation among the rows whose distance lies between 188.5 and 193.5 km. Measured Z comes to 192 km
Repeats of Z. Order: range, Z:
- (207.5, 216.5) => 208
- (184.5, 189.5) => 189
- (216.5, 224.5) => 224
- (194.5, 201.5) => 201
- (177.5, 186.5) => 178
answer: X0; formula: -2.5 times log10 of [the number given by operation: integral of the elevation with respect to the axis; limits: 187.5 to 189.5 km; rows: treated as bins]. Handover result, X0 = -1.1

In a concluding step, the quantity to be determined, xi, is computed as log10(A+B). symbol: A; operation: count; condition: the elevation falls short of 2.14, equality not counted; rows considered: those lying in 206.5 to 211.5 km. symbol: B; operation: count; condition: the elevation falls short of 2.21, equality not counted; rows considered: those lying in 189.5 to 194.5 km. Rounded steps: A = 3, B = 5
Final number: 0.90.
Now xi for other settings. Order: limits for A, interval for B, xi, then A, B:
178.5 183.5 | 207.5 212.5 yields 0.85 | 3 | 4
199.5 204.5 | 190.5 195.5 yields 0.78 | 1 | 5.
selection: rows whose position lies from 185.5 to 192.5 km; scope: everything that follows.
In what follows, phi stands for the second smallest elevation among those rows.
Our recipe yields 1.3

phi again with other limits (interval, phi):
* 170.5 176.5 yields 2.67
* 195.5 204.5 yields 2.09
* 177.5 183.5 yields 2.05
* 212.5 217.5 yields 2.22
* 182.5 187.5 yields 1.31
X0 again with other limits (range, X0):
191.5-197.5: -2.7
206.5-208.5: -1.6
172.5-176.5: -2.6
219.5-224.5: -2.7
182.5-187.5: -2.2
